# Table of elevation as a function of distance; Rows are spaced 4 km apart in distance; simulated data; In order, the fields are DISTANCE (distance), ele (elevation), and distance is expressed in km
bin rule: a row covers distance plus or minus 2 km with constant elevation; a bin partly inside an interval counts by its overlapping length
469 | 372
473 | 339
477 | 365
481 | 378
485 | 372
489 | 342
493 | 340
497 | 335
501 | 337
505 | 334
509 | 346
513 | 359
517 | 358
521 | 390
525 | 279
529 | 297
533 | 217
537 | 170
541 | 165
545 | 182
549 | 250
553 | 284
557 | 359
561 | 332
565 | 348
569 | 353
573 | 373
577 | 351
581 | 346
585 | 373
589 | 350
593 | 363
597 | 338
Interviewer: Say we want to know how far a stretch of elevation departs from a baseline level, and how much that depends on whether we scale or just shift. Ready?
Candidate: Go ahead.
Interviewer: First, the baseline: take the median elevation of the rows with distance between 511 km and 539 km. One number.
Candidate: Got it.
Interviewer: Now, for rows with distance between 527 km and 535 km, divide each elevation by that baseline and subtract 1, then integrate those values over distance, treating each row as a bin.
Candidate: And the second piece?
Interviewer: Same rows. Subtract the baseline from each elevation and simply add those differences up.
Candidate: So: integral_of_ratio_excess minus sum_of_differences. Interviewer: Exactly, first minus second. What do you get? 79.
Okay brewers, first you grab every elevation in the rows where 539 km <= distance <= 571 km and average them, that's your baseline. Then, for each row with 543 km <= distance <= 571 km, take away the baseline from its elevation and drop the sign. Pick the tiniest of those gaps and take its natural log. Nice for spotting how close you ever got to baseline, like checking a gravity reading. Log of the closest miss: -2.08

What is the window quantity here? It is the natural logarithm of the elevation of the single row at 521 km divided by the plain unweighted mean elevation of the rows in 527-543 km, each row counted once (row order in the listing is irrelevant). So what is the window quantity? 0.61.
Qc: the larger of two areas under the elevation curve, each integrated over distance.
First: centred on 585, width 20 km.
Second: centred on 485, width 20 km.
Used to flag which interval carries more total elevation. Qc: 7188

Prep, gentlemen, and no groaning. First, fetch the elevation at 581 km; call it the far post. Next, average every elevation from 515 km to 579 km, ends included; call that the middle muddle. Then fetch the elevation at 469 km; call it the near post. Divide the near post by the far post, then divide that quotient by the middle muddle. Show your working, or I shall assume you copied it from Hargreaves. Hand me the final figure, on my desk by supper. 0.0037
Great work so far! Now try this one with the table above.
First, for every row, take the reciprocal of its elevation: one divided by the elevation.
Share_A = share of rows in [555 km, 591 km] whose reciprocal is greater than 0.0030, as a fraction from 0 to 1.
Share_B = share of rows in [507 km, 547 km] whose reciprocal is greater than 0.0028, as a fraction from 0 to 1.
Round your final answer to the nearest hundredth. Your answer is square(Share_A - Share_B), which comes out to 0.35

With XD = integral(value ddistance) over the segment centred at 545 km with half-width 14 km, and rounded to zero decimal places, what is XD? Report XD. 6508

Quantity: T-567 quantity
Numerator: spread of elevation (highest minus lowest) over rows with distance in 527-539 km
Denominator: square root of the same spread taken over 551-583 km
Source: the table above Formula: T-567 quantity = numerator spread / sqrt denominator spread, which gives 13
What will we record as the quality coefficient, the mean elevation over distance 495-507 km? 335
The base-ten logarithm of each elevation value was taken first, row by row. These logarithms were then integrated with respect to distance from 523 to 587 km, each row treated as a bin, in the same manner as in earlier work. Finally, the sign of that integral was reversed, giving -157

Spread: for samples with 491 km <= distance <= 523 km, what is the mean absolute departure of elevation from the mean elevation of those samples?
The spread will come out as 14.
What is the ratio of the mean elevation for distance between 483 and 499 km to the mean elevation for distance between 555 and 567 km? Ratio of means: 1.003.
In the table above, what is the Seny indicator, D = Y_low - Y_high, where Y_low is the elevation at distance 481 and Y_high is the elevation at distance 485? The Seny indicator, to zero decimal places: 6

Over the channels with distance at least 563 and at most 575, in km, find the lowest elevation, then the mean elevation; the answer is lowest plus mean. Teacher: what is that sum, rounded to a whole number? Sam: 706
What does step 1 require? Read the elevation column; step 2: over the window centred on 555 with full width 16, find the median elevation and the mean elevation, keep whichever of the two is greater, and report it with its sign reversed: -308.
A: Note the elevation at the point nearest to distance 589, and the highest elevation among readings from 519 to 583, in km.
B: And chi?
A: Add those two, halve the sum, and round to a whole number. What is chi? 370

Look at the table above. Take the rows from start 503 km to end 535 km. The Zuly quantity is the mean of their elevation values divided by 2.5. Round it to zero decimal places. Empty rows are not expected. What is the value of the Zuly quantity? 129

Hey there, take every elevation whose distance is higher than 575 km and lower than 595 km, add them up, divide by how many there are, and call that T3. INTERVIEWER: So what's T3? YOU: 357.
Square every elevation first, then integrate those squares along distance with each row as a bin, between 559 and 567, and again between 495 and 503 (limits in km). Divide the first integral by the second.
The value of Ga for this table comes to 1.02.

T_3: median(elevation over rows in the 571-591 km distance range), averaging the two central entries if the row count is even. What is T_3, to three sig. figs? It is 351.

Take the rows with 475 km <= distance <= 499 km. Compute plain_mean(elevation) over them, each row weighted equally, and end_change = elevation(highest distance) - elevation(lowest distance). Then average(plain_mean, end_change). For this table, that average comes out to 163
